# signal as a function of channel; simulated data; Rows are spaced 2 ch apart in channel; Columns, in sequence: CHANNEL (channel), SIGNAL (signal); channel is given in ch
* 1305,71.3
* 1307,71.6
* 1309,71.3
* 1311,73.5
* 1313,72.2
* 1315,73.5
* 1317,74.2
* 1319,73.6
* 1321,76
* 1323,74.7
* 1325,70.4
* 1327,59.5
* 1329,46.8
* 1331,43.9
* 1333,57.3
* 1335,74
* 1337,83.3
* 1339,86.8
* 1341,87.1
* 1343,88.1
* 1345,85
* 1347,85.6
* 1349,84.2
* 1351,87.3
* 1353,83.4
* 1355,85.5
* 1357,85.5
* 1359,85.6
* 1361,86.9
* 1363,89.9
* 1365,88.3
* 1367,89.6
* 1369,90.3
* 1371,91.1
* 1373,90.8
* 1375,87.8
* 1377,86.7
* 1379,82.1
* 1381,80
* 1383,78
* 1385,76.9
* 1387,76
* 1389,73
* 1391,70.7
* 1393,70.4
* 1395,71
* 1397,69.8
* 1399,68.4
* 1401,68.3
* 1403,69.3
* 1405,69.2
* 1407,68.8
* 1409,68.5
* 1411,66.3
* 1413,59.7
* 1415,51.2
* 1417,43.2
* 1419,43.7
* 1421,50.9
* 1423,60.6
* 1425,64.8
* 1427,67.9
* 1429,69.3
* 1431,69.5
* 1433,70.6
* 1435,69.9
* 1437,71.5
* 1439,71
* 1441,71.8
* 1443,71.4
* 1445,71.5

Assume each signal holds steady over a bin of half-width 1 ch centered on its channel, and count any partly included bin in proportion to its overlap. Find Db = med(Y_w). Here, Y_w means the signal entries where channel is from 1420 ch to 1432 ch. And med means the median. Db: 66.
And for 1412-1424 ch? 51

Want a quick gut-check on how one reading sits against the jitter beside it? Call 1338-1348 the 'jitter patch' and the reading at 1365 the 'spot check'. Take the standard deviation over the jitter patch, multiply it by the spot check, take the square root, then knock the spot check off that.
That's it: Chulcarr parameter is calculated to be -78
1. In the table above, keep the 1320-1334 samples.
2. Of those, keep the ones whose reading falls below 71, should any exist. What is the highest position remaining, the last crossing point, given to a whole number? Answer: 1333 ch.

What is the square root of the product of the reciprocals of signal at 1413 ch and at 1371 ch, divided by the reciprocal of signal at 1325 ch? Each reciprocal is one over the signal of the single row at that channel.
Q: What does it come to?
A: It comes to 0.95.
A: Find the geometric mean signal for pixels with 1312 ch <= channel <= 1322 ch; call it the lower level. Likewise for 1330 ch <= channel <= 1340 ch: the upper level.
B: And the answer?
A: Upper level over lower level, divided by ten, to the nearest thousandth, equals 0.091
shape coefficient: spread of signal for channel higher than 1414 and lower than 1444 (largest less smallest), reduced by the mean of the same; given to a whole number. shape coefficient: -35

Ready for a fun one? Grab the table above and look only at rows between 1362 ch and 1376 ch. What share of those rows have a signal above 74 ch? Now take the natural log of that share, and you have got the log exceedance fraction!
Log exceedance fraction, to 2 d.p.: 0.00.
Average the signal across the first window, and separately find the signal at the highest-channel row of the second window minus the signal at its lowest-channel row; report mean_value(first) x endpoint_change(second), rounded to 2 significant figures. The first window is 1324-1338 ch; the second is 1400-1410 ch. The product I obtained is 12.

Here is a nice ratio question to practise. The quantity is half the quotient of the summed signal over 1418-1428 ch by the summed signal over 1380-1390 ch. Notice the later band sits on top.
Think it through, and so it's 0.37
